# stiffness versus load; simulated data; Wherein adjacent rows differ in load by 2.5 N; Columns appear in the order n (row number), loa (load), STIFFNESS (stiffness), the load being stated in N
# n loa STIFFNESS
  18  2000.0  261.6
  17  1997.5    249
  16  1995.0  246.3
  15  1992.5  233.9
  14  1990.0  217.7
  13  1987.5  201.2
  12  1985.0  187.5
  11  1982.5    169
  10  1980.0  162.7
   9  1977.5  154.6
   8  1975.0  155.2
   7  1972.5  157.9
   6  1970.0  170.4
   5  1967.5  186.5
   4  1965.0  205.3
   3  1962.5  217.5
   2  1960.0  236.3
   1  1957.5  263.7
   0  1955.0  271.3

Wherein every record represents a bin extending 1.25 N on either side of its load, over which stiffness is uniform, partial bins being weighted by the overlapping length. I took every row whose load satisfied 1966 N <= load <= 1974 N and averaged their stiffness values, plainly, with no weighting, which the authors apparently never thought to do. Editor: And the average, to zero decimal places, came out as 172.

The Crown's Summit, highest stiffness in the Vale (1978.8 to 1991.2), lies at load 1990.0 N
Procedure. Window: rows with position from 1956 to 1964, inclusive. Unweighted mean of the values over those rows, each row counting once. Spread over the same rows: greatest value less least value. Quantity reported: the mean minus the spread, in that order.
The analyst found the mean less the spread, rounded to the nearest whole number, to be 193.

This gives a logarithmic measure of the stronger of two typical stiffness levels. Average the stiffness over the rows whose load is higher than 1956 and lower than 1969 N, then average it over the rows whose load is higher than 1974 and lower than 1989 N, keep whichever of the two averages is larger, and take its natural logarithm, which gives 5.40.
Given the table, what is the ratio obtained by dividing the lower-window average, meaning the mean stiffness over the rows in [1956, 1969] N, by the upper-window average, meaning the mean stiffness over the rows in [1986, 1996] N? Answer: 0.99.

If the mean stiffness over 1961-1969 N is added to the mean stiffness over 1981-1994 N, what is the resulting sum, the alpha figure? 405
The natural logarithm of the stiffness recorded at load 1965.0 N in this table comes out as 5.32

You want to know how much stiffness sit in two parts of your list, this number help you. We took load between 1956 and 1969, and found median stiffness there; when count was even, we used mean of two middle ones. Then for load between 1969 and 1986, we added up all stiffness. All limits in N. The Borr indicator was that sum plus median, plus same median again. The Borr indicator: 1592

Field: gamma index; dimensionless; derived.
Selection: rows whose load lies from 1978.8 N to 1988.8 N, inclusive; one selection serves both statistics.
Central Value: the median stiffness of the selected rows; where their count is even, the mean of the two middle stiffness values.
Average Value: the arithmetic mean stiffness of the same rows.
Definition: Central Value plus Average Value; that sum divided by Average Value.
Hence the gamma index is 1.99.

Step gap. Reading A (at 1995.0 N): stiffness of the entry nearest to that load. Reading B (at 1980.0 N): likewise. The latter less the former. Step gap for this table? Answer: -84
